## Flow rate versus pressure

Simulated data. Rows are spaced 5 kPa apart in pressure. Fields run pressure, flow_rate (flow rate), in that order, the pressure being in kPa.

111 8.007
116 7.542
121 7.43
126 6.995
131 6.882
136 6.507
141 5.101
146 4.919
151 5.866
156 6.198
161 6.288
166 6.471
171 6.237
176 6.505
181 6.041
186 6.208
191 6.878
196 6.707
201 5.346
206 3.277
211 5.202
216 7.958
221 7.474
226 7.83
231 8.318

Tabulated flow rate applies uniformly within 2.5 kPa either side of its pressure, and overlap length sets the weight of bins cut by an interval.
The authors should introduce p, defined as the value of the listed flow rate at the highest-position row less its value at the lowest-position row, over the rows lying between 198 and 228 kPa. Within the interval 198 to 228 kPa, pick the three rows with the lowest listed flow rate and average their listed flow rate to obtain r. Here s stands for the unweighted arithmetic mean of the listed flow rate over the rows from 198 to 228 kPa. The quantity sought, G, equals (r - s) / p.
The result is -0.6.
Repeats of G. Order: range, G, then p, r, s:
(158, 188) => 1.6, -0.1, 6.2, 6.29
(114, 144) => 0.2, -2.4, 6.2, 6.74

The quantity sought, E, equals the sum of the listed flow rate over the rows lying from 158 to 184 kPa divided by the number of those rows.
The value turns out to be 6.3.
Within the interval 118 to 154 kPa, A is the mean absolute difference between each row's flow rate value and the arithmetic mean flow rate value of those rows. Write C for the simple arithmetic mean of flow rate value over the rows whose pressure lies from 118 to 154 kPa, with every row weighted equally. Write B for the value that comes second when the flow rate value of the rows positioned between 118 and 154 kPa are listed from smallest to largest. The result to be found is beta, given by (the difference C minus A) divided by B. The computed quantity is 1.06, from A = 0.81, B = 5.101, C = 6.24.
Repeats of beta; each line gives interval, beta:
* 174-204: 0.97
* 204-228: 0.90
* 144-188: 0.98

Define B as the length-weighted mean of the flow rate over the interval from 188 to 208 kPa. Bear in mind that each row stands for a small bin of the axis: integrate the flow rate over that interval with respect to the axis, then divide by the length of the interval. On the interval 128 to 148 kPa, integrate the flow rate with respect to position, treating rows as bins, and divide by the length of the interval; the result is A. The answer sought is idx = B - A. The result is -0.3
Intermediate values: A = 5.9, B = 5.6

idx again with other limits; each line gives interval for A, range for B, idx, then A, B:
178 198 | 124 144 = -0.1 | 6.5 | 6.3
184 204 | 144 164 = -0.4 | 6.2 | 5.9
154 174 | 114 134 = 0.9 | 6.3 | 7.2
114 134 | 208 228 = -0.2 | 7.2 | 7.0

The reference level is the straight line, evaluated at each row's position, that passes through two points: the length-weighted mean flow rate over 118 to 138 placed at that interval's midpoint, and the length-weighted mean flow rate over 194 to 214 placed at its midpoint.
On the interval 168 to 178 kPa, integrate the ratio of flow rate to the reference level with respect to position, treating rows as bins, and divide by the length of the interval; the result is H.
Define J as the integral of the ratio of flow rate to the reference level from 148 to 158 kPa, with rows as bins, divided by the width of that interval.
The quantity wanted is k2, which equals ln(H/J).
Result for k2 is 0.1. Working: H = 1.08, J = 0.94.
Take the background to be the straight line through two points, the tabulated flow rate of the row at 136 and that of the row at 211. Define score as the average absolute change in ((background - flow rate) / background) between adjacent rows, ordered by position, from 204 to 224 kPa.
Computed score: 0.34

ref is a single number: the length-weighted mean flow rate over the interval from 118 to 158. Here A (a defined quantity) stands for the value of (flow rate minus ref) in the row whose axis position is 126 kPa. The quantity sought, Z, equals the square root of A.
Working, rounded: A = 0.7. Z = 0.9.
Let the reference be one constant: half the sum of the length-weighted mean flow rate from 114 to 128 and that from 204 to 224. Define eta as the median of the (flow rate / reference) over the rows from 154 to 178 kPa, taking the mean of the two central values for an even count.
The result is 0.94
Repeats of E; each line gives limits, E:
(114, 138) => 7.1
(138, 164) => 5.7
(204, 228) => 6.3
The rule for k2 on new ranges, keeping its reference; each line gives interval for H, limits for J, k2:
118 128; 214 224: -0.5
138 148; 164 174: -0.3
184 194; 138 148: 0.4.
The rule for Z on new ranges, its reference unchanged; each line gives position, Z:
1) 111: 1.3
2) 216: 1.3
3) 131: 0.8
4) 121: 1.1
